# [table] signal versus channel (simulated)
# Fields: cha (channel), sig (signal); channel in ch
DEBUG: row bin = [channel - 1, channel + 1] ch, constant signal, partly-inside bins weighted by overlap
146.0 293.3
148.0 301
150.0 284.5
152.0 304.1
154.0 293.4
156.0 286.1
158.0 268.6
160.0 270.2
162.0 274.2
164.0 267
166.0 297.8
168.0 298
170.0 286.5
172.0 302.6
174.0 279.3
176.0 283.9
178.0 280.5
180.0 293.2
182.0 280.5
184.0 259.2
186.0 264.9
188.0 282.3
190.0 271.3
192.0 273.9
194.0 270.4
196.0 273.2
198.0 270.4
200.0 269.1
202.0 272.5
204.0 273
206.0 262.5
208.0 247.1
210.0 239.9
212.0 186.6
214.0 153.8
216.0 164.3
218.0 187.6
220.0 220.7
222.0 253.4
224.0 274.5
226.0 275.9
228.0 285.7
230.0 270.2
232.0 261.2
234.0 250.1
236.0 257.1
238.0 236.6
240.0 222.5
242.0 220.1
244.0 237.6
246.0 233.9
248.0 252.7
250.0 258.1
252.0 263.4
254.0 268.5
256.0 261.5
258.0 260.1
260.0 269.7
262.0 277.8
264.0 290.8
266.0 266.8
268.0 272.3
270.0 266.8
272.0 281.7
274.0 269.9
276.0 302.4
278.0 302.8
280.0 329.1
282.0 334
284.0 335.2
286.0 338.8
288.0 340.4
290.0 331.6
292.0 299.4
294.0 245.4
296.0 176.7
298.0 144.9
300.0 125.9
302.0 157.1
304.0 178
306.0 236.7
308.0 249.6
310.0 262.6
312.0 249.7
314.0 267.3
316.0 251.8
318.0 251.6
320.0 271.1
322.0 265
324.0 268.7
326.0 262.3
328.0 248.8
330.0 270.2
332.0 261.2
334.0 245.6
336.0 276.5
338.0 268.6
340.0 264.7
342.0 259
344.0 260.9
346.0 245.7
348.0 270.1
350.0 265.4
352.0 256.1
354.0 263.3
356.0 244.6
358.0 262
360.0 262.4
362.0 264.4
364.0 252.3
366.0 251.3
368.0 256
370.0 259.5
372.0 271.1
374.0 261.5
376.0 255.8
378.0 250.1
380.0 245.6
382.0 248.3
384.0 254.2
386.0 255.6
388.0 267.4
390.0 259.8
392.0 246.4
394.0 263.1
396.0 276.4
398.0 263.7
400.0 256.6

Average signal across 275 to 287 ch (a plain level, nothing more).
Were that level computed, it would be 324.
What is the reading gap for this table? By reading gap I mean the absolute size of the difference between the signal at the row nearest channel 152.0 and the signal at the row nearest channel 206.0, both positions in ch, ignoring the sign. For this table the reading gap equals 42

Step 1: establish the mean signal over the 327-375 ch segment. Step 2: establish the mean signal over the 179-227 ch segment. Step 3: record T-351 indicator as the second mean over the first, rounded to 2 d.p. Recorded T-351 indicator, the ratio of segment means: 0.96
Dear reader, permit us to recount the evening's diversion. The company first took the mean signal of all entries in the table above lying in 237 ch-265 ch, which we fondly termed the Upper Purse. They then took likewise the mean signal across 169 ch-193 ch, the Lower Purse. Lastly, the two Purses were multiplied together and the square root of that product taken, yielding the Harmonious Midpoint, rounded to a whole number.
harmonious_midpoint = 267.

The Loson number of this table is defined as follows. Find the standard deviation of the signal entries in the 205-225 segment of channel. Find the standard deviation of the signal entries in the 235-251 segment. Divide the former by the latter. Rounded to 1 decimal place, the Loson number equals 2.9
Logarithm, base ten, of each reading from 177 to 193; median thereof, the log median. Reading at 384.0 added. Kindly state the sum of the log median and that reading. 257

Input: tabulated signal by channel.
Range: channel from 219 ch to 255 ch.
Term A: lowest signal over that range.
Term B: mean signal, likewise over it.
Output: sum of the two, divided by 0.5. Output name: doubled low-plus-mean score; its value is 945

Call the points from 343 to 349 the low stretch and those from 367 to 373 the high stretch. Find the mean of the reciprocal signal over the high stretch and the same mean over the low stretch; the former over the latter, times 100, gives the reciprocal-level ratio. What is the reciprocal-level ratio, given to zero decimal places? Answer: 99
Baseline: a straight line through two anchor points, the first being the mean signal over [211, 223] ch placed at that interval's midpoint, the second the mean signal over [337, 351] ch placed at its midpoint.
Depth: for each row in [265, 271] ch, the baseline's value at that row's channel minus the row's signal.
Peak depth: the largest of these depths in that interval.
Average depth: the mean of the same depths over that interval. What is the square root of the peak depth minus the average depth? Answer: 1.7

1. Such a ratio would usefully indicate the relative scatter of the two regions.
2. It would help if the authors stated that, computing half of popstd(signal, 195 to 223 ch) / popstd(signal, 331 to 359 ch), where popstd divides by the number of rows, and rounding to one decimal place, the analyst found 2.3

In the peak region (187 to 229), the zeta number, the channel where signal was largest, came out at 228.0 ch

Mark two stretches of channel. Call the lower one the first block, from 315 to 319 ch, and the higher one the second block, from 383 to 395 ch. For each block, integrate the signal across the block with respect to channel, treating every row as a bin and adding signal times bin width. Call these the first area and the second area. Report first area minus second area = -2086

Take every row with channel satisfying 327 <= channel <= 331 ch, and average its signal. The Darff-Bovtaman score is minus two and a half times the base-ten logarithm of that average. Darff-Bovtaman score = -6.04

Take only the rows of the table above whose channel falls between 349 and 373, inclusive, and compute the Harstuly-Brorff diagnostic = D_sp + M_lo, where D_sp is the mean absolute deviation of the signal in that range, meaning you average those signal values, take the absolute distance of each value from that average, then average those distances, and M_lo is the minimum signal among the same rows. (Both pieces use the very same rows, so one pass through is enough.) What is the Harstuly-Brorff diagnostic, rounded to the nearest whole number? 250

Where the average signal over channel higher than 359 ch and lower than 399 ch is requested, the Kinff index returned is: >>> 258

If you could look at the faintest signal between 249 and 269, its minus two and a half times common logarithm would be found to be -6.029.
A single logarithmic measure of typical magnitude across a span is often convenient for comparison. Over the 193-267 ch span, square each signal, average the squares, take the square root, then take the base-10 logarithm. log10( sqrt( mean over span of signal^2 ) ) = 2.40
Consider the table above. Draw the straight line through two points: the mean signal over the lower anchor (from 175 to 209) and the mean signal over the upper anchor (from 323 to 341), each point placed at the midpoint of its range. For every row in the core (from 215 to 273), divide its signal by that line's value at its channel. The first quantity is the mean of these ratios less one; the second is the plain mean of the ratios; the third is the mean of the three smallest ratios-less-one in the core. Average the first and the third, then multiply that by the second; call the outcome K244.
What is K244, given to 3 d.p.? -0.166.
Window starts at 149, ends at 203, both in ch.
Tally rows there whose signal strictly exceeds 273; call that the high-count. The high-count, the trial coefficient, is 17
